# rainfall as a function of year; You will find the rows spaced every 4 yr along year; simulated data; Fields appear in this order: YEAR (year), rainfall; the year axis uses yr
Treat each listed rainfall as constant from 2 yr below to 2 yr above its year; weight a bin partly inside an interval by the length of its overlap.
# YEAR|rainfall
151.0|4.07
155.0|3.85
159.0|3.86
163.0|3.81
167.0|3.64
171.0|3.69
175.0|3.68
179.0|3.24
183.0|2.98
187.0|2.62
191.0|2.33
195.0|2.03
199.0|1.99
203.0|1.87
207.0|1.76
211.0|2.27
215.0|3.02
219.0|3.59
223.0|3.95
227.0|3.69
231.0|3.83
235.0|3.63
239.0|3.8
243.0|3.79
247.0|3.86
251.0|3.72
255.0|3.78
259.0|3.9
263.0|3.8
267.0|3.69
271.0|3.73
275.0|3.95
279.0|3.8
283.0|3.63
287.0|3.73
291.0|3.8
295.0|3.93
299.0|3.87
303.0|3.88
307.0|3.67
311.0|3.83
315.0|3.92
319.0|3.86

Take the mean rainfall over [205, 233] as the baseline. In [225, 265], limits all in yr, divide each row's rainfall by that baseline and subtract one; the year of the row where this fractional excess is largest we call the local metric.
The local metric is 259.0 yr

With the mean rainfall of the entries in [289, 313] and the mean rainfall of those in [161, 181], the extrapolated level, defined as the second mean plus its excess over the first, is 3.4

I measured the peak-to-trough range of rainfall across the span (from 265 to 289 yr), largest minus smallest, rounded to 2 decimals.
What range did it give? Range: 0.32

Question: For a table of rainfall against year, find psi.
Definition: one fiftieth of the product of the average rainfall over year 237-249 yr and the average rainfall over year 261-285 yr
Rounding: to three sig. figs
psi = 0.288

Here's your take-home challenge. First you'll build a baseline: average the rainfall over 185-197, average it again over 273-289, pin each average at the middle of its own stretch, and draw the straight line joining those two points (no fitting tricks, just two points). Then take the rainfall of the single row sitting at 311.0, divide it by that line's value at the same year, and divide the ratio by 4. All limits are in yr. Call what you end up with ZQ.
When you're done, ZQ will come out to 0.225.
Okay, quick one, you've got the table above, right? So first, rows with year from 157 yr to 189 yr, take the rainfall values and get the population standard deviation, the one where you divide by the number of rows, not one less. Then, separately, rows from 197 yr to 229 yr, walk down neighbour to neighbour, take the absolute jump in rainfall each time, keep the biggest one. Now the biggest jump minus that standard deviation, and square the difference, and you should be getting 0.11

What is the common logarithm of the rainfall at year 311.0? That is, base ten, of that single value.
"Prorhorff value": 0.583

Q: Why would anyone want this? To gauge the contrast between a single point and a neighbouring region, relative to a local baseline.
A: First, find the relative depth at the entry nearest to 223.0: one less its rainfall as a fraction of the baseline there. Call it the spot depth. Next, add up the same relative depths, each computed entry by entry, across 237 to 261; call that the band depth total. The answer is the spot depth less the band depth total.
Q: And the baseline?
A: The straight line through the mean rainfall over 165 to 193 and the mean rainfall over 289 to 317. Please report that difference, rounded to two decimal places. 0.28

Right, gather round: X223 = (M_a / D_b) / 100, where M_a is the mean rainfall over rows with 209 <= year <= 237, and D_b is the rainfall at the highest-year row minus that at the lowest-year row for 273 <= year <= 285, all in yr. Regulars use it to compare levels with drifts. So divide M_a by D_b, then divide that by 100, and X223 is -0.1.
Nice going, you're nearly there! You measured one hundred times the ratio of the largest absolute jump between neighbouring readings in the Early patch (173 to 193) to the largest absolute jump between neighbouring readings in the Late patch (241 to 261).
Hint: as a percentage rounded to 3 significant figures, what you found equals 314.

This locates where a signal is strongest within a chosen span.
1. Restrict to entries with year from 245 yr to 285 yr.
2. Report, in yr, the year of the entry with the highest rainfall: 275.0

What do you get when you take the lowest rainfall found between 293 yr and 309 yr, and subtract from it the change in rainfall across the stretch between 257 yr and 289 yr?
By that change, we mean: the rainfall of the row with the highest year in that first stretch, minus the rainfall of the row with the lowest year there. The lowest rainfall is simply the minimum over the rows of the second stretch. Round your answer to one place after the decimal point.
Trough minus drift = 3.8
